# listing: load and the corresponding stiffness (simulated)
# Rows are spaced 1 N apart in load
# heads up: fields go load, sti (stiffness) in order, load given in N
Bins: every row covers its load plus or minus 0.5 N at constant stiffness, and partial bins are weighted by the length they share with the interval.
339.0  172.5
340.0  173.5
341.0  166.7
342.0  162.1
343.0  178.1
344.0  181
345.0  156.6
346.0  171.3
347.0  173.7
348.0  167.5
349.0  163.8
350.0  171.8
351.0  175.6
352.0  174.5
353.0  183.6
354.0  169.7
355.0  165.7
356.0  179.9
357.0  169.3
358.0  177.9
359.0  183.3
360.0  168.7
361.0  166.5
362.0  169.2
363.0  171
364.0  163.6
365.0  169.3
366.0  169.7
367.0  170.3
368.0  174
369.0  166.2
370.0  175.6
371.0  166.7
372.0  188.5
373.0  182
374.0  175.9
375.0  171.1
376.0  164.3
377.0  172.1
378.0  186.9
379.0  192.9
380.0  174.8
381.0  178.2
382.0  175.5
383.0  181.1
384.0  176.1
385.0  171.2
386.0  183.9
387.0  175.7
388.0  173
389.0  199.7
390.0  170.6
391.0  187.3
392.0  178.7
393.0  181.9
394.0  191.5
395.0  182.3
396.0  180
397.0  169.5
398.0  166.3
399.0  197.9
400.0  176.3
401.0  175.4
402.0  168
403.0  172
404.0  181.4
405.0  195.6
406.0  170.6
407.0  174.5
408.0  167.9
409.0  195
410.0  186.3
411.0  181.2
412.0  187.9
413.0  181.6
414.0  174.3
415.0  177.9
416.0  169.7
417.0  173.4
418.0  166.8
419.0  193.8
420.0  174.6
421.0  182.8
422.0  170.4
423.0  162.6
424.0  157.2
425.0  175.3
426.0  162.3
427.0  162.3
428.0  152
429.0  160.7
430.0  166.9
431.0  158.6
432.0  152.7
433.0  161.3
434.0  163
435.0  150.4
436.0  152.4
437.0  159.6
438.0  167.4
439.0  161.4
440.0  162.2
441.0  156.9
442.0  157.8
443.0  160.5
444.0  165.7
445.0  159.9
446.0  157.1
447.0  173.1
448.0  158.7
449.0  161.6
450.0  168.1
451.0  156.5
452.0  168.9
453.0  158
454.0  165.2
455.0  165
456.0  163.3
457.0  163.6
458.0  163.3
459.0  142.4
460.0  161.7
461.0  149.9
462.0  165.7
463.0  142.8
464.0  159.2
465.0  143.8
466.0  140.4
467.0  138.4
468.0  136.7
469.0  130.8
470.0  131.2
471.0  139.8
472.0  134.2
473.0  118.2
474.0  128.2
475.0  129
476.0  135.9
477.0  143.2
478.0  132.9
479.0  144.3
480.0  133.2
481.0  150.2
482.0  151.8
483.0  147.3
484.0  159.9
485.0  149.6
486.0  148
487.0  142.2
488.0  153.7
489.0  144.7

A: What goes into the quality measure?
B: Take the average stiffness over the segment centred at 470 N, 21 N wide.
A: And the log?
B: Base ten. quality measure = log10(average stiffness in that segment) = 2.15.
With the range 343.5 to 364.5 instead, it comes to 2.23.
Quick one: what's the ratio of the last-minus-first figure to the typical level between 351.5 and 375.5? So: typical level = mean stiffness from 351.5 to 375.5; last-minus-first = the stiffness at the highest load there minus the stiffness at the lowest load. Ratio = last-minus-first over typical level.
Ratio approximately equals -0.020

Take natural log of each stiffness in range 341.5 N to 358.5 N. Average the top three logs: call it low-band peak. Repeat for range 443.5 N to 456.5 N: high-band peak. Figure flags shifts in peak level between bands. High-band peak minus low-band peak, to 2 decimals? -0.07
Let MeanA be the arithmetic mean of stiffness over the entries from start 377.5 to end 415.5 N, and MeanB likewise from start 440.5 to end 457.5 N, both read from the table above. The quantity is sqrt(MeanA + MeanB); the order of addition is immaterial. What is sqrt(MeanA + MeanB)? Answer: 18.5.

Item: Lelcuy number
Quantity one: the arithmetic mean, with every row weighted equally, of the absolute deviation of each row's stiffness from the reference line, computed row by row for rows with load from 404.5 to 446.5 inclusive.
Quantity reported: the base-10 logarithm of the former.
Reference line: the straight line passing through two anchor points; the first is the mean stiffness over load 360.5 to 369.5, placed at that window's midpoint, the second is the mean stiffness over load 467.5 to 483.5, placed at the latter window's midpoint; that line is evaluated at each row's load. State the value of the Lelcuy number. 1.23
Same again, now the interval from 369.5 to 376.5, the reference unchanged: 0.95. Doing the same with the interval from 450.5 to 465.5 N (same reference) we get 1.21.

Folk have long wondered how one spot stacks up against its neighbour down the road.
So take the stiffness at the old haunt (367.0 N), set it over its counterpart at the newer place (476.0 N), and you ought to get 1.25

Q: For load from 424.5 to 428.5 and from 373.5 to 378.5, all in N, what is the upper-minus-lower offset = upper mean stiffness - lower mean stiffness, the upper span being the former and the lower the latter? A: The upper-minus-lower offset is -11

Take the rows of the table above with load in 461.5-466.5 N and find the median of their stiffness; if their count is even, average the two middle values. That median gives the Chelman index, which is 144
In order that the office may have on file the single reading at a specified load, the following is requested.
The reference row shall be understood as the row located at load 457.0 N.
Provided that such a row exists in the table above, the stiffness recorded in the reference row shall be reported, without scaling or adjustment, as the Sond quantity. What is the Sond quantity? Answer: 163.6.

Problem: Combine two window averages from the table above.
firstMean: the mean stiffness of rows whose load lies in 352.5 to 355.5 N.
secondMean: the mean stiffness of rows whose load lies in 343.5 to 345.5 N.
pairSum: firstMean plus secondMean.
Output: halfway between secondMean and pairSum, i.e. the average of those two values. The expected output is 255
